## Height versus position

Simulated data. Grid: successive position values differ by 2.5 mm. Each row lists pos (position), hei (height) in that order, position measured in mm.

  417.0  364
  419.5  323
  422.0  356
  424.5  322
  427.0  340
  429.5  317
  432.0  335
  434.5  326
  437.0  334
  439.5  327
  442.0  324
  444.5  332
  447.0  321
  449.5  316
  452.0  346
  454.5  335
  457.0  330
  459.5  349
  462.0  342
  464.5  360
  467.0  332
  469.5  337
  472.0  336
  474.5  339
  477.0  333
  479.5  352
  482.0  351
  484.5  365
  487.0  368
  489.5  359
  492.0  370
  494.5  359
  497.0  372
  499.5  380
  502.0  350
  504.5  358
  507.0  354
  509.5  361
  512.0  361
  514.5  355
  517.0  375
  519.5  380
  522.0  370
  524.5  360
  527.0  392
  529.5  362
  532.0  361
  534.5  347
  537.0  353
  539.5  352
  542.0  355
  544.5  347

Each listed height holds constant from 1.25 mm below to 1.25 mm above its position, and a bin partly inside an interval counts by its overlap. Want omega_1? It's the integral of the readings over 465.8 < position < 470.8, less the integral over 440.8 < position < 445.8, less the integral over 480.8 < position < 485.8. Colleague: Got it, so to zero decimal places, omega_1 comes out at -1758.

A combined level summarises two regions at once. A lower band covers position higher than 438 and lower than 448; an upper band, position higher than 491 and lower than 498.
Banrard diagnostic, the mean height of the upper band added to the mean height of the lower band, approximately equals 693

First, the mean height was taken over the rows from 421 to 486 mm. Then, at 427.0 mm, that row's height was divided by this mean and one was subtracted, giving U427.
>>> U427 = 0.01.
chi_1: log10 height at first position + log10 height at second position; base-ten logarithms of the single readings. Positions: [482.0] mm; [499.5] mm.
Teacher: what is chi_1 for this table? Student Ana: 5.13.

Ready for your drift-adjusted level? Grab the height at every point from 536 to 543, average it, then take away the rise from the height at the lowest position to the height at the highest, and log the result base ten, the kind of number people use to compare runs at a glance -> 2.55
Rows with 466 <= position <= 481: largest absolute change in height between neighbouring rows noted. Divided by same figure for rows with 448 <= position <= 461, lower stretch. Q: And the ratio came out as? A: 0.63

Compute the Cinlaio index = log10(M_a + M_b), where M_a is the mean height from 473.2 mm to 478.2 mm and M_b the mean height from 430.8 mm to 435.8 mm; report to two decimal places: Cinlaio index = 2.82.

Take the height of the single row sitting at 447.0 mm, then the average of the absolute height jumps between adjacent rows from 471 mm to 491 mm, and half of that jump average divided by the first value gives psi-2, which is 0.012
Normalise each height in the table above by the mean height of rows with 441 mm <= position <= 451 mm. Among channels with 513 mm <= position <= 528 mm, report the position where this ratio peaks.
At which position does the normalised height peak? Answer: 527.0 mm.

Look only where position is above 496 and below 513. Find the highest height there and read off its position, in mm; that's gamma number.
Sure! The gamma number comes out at 499.5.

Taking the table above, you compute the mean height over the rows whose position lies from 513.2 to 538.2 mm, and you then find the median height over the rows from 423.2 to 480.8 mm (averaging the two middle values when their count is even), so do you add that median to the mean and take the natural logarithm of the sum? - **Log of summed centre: 6.550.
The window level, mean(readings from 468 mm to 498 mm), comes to 353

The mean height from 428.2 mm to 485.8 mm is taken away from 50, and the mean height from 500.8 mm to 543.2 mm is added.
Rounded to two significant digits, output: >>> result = 75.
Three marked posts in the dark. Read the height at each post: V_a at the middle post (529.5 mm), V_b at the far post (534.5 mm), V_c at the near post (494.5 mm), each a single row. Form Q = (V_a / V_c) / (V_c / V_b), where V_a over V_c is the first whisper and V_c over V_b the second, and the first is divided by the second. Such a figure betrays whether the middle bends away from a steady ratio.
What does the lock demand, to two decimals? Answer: 0.97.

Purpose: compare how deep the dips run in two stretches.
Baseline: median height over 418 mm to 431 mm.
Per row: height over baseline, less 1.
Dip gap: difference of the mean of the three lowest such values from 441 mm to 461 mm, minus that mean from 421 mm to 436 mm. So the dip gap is 0.00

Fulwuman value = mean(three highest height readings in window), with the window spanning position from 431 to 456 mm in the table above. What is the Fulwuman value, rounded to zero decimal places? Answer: 339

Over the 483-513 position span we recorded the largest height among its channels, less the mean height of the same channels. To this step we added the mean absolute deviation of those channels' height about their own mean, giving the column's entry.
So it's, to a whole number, 24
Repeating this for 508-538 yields 37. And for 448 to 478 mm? 30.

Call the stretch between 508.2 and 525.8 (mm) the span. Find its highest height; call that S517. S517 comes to 380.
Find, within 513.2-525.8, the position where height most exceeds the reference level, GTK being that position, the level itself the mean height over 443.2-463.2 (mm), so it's 519.5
